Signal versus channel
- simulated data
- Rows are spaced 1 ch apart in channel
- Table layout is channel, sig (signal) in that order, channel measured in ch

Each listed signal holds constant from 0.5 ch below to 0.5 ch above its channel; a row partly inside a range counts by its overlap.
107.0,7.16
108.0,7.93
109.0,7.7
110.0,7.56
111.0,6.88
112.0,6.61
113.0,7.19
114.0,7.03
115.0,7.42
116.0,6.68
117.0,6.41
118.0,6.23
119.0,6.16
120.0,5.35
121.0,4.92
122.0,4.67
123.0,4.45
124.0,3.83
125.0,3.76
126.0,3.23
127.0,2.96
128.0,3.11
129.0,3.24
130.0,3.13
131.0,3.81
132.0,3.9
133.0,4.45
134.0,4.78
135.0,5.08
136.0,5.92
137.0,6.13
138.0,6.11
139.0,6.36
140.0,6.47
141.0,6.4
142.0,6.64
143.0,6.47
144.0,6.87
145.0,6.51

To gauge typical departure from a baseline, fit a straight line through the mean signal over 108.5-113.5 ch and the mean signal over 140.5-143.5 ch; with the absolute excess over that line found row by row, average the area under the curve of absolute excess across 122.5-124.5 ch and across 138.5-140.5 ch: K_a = 2.9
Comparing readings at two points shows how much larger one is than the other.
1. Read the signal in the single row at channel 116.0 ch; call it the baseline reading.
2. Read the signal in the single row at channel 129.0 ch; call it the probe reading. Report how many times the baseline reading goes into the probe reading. 0.49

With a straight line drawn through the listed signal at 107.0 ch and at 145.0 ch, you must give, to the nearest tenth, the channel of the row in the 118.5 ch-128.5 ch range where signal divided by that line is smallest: 127.0 ch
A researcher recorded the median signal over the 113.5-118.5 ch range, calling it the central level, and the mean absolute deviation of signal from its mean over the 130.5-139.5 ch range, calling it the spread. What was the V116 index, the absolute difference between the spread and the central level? 5.8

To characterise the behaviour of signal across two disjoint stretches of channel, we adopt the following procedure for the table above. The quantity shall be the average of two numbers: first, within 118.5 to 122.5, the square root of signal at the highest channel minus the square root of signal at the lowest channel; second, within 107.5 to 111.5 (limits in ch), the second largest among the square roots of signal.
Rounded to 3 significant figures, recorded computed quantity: 1.23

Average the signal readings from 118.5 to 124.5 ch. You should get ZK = 4.9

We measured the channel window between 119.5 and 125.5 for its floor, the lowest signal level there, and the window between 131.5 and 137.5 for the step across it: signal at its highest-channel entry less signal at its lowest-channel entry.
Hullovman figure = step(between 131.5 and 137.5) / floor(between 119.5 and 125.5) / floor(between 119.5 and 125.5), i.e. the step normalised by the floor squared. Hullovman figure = 0.16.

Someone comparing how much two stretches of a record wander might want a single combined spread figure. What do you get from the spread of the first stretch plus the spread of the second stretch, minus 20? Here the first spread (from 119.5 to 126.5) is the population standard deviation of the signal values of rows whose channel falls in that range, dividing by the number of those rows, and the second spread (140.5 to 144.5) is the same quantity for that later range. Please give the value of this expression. -19.1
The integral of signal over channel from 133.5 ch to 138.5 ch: 28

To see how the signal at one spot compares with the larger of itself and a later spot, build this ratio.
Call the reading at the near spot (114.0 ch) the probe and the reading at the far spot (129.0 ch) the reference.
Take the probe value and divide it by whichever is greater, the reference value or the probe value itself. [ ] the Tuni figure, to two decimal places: 1.00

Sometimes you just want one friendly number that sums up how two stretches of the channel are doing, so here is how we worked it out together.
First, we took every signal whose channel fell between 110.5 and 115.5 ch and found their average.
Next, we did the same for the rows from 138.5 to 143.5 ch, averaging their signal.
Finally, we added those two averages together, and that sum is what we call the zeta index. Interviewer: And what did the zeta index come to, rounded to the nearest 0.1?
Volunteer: 13.5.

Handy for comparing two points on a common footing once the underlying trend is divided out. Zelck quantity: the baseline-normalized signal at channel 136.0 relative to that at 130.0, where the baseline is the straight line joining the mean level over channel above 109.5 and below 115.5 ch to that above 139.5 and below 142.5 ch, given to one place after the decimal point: 1.9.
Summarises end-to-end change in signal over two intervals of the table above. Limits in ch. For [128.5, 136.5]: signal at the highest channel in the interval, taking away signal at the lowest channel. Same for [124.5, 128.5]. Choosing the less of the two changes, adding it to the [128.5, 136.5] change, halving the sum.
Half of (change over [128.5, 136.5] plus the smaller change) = 1.0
